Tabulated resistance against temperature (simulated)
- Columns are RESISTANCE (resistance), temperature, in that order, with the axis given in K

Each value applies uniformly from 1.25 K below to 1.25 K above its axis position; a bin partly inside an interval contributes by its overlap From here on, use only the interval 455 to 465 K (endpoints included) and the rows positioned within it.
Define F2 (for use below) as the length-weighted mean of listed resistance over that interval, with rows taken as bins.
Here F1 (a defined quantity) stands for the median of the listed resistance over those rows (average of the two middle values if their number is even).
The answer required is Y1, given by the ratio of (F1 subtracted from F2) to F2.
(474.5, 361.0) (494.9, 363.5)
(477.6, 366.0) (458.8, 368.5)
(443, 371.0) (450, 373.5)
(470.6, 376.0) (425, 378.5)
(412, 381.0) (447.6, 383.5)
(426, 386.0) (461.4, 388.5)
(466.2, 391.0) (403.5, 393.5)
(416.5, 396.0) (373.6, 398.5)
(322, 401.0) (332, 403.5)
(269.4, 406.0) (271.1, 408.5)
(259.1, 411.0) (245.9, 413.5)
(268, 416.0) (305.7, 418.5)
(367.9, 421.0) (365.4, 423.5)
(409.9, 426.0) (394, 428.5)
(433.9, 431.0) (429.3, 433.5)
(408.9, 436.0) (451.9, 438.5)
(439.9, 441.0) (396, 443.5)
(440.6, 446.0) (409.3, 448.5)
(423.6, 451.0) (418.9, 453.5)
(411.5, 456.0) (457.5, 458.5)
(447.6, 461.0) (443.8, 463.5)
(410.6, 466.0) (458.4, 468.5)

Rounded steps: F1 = 446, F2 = 440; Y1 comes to -0.013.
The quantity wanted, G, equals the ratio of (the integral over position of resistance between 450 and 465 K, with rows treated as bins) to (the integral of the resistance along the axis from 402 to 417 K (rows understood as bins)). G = 1.58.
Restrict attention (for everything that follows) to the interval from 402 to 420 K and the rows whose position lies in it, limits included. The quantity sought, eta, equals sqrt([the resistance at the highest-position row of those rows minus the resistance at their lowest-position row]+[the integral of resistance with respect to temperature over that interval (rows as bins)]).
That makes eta 71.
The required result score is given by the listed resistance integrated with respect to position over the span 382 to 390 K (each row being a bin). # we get 3557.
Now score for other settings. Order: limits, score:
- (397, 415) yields 5354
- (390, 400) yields 4113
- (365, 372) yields 3218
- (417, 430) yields 4783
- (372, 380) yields 3578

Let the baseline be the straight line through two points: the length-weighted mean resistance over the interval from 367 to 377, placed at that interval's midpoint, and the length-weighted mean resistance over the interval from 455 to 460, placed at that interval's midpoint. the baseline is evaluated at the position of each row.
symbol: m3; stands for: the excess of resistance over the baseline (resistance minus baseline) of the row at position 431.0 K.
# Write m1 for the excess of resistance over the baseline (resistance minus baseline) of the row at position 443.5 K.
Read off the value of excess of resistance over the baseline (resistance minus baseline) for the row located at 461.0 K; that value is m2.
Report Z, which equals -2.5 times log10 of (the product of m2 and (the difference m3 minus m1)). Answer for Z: -6.6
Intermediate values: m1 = -43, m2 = 12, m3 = -8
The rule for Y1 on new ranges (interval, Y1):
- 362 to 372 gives 0.002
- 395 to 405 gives 0.013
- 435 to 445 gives 0.001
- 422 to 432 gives -0.007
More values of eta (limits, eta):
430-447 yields 85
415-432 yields 80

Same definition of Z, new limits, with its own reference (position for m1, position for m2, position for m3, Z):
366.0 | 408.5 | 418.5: -11.1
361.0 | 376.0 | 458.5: -4.8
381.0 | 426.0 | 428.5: -6.0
